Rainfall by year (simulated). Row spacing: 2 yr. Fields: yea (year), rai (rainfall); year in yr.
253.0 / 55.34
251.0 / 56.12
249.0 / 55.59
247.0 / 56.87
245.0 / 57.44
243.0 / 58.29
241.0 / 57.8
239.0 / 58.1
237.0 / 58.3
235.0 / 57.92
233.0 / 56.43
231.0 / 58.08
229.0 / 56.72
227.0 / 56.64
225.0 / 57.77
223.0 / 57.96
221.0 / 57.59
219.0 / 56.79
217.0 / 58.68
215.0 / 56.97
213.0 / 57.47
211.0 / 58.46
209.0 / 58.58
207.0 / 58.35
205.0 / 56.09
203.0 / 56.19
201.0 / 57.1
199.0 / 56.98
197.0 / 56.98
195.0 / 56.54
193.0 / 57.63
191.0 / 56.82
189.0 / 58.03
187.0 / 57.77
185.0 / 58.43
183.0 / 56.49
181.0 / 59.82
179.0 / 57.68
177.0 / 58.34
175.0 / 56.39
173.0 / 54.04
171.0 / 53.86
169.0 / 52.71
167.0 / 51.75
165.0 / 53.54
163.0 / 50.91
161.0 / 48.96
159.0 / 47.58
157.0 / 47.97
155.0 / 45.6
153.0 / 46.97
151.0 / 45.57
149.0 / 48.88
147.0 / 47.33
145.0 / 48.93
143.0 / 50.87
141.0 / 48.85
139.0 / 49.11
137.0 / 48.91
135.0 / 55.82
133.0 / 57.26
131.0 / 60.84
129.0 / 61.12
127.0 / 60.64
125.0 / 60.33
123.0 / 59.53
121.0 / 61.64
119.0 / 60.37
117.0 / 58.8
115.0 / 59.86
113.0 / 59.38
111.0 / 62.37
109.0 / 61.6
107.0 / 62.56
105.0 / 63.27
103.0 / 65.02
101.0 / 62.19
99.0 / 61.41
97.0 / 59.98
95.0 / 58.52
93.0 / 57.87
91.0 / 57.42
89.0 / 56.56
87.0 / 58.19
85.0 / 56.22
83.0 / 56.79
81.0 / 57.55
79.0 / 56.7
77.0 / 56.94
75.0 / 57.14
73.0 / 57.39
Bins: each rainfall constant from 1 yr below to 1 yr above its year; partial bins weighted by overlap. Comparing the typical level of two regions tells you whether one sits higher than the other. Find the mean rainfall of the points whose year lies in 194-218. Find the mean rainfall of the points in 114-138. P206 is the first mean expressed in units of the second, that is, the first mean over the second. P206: 0.98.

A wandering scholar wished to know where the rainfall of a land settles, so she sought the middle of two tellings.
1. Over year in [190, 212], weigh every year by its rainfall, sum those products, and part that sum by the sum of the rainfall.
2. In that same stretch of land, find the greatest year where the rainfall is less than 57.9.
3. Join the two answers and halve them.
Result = 203.0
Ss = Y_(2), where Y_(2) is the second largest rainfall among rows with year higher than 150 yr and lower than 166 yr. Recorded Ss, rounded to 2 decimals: 50.91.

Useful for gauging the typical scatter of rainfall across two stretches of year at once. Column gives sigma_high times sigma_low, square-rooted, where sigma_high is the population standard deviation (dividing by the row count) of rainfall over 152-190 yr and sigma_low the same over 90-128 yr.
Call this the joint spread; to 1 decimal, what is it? 2.9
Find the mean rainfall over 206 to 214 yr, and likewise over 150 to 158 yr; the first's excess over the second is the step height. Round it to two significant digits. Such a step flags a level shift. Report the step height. 12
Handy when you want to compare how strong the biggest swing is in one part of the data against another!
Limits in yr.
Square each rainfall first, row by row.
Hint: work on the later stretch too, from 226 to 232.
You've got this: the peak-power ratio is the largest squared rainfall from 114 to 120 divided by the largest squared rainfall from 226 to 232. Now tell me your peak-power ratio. 1.08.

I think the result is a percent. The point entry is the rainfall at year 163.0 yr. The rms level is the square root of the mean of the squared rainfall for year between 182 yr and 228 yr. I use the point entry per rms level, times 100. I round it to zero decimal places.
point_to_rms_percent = 89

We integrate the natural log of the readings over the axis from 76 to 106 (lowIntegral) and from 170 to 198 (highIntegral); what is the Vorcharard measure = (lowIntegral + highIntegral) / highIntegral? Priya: 2.1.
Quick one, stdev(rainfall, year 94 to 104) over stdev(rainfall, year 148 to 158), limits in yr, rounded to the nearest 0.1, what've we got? 1.7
